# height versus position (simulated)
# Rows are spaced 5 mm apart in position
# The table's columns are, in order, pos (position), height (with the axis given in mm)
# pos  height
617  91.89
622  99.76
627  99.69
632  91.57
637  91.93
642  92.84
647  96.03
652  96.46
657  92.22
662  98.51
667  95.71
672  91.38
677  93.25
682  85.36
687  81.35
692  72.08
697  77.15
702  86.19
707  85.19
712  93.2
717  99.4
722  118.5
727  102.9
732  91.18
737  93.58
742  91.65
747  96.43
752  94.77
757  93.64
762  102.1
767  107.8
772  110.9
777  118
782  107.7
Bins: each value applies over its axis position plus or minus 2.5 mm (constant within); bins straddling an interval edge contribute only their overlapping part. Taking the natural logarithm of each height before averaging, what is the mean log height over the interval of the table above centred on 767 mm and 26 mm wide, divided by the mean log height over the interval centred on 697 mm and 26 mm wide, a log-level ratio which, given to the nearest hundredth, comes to 1.06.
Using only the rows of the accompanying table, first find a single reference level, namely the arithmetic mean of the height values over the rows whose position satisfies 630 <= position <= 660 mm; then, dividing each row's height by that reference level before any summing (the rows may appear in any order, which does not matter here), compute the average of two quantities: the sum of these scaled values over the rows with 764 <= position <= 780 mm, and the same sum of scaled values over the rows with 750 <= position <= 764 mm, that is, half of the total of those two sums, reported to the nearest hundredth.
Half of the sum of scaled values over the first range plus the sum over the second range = 3.35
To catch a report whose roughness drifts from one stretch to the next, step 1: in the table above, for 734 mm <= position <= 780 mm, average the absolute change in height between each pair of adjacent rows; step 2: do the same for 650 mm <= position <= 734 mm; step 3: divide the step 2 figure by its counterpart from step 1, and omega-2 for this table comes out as 1.7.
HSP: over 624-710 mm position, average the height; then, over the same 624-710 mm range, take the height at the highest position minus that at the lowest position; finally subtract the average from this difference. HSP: -104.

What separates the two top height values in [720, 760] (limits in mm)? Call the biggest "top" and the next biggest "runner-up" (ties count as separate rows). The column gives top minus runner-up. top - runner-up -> 15.6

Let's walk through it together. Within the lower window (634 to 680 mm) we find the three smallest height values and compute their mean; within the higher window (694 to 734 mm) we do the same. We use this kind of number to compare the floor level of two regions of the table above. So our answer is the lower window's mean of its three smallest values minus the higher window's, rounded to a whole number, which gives 9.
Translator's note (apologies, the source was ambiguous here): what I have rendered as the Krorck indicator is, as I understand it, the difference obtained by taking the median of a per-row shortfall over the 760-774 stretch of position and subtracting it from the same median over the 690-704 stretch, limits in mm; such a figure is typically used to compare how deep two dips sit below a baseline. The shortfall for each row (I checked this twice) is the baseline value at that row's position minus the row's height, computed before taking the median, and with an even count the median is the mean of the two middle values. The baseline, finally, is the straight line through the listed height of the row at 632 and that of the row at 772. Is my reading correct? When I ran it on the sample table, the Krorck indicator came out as 21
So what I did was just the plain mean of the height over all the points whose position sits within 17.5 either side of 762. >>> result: 103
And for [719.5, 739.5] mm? 102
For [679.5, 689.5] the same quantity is 83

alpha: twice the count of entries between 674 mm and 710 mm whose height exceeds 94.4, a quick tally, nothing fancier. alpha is 0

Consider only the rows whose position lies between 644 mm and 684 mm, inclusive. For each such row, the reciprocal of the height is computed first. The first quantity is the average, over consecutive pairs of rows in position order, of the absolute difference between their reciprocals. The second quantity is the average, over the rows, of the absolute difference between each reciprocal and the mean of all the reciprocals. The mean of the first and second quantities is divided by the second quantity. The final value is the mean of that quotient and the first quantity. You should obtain 0.57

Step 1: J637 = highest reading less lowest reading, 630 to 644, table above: 1.3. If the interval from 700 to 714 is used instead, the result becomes 8.0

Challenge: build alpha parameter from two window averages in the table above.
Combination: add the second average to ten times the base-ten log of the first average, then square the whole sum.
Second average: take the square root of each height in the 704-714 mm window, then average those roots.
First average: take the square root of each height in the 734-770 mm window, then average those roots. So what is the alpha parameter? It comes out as 375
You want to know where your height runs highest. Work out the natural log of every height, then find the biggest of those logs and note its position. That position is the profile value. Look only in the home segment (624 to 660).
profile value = 627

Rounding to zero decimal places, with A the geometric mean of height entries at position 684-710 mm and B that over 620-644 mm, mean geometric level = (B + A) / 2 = 88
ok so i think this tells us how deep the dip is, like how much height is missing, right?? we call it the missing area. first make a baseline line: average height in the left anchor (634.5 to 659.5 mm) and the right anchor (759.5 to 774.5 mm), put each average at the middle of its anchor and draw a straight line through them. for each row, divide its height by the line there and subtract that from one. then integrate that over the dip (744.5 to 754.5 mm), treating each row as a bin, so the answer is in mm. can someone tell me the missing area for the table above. 0.90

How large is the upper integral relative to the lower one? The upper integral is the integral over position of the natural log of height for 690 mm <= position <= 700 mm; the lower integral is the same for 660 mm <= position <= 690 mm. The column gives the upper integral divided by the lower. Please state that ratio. 0.3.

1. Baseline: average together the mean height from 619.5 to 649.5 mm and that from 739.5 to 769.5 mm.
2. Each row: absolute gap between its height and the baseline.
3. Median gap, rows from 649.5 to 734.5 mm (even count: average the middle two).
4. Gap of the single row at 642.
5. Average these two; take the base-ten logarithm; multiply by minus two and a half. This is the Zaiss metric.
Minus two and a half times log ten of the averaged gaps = -1.63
